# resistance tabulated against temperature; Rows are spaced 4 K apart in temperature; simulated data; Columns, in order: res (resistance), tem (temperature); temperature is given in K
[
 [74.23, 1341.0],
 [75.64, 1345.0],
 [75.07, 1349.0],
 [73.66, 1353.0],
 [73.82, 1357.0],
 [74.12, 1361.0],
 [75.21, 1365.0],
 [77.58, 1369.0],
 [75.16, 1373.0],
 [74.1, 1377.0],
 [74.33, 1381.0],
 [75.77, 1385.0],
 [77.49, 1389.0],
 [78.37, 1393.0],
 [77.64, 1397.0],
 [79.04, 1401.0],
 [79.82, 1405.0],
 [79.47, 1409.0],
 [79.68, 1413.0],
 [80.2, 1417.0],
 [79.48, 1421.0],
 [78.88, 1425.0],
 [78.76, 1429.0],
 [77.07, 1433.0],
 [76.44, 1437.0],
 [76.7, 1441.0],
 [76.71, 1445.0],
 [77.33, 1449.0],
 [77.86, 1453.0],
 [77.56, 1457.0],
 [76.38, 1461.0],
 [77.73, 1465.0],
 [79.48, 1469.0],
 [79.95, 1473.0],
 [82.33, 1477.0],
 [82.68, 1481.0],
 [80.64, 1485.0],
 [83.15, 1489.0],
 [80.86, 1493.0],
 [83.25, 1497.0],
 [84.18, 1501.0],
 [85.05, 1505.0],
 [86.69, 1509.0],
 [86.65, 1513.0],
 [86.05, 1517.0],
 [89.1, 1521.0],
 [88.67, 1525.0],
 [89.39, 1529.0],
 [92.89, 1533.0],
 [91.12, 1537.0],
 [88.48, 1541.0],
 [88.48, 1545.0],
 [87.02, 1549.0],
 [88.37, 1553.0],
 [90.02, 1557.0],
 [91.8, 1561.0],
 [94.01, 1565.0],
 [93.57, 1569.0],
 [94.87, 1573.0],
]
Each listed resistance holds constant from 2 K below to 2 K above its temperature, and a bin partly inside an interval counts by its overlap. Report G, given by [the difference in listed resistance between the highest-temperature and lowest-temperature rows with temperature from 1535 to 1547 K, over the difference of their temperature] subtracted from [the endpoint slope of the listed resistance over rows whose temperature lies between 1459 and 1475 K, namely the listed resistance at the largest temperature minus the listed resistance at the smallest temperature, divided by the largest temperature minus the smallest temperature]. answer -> 0.63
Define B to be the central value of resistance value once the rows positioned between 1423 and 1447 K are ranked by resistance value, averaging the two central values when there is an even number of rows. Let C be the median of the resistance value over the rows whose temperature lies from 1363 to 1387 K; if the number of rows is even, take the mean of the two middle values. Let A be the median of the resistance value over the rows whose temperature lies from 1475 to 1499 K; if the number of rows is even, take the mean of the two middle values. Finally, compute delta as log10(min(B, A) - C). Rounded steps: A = 83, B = 76.9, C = 75.2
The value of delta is 0.2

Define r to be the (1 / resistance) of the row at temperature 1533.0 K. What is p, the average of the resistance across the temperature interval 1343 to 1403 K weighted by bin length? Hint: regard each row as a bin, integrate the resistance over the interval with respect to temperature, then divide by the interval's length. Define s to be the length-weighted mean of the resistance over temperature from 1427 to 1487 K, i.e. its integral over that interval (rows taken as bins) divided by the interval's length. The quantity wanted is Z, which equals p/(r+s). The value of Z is 0.97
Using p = 75.8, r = 0.0108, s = 79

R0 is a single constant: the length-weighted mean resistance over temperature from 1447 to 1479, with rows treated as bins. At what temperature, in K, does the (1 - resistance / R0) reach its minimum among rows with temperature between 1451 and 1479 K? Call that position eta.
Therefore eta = 1477.0 K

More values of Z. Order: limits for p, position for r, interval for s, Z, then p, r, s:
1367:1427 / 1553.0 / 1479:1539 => 0.90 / 77.8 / 0.0113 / 86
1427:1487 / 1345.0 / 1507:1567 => 0.88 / 78.5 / 0.0132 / 89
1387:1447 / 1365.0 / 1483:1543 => 0.91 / 78.4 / 0.0133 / 86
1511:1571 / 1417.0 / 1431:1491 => 1.14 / 89.7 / 0.0125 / 79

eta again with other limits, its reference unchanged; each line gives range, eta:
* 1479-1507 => 1505.0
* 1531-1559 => 1533.0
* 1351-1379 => 1369.0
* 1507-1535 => 1533.0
